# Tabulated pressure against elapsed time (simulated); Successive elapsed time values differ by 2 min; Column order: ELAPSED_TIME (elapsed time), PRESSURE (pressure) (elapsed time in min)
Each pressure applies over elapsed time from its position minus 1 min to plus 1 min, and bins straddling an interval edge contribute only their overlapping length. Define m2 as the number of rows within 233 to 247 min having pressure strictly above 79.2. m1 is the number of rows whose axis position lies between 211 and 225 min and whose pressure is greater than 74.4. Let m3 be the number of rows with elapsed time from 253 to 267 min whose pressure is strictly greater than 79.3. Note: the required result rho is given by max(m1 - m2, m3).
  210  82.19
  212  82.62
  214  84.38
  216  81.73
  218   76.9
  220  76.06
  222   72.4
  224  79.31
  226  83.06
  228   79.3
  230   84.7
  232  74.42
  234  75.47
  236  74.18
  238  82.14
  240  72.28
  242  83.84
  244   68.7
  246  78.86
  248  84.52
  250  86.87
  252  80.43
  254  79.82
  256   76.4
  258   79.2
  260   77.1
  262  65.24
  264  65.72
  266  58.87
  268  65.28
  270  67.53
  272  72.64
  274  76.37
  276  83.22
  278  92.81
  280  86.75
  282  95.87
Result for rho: 4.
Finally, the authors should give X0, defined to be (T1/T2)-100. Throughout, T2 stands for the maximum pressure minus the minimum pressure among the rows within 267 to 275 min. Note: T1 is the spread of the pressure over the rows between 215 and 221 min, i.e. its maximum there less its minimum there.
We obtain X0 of -99.5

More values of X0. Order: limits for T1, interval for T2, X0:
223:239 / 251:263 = -99.3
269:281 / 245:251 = -96.8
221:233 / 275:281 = -98.7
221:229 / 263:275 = -99.4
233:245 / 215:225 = -98.4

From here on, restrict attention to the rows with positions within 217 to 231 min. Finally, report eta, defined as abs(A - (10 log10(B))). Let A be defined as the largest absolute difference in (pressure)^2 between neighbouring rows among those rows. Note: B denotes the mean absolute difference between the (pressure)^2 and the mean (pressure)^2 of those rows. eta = 1021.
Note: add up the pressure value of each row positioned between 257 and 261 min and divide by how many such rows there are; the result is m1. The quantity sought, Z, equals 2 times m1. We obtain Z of 156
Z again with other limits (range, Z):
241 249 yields 158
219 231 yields 158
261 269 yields 128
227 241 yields 155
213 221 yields 160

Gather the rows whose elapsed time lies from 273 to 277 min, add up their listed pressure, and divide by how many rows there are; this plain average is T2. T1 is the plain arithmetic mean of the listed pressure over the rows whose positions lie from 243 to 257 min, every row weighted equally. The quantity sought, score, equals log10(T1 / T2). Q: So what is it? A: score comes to -0.002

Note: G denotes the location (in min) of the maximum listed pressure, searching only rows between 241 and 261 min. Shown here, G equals 250 min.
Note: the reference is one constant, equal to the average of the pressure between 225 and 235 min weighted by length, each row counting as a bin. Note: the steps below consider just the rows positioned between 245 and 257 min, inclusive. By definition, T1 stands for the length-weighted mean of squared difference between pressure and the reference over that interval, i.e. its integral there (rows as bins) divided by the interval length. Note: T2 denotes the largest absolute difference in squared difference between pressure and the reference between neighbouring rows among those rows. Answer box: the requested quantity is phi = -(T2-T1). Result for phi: -39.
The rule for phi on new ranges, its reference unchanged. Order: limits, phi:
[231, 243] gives -19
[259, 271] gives -42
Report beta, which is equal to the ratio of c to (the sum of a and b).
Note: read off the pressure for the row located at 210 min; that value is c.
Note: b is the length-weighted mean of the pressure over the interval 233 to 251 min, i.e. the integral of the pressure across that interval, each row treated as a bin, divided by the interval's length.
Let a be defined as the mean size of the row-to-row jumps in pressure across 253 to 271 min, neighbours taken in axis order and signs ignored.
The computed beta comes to 0.99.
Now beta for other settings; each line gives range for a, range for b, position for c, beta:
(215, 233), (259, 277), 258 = 1.05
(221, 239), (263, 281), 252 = 1.01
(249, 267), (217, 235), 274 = 0.93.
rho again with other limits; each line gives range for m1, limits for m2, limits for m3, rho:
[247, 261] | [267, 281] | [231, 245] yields 4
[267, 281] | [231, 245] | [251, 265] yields 2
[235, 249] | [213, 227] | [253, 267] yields 1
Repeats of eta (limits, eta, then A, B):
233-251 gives 2280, 2309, 816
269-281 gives 1657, 1688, 1233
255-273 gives 1659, 1688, 820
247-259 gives 1050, 1077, 492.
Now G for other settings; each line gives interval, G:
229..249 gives 230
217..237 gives 230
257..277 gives 276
